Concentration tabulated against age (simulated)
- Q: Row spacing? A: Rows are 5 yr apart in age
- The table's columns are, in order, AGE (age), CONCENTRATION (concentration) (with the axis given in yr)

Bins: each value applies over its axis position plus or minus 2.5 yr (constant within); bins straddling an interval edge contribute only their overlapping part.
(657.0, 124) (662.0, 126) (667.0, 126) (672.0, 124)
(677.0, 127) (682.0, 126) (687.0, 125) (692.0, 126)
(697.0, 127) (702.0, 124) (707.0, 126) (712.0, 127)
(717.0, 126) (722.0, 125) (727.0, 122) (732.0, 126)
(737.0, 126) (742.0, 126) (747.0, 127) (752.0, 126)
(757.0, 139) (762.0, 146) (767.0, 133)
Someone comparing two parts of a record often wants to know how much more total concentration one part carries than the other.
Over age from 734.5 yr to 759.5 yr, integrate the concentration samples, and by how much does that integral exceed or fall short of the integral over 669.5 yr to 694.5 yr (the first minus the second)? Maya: 80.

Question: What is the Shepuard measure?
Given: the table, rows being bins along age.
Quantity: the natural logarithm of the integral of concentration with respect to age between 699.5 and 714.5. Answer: 7.5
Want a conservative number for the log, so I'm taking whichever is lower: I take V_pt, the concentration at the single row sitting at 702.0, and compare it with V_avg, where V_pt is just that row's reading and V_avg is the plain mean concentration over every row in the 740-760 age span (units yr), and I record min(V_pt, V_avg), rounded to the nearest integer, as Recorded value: 124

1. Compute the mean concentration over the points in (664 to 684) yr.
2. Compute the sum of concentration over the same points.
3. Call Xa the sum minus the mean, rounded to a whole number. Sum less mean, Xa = 377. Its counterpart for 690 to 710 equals 377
